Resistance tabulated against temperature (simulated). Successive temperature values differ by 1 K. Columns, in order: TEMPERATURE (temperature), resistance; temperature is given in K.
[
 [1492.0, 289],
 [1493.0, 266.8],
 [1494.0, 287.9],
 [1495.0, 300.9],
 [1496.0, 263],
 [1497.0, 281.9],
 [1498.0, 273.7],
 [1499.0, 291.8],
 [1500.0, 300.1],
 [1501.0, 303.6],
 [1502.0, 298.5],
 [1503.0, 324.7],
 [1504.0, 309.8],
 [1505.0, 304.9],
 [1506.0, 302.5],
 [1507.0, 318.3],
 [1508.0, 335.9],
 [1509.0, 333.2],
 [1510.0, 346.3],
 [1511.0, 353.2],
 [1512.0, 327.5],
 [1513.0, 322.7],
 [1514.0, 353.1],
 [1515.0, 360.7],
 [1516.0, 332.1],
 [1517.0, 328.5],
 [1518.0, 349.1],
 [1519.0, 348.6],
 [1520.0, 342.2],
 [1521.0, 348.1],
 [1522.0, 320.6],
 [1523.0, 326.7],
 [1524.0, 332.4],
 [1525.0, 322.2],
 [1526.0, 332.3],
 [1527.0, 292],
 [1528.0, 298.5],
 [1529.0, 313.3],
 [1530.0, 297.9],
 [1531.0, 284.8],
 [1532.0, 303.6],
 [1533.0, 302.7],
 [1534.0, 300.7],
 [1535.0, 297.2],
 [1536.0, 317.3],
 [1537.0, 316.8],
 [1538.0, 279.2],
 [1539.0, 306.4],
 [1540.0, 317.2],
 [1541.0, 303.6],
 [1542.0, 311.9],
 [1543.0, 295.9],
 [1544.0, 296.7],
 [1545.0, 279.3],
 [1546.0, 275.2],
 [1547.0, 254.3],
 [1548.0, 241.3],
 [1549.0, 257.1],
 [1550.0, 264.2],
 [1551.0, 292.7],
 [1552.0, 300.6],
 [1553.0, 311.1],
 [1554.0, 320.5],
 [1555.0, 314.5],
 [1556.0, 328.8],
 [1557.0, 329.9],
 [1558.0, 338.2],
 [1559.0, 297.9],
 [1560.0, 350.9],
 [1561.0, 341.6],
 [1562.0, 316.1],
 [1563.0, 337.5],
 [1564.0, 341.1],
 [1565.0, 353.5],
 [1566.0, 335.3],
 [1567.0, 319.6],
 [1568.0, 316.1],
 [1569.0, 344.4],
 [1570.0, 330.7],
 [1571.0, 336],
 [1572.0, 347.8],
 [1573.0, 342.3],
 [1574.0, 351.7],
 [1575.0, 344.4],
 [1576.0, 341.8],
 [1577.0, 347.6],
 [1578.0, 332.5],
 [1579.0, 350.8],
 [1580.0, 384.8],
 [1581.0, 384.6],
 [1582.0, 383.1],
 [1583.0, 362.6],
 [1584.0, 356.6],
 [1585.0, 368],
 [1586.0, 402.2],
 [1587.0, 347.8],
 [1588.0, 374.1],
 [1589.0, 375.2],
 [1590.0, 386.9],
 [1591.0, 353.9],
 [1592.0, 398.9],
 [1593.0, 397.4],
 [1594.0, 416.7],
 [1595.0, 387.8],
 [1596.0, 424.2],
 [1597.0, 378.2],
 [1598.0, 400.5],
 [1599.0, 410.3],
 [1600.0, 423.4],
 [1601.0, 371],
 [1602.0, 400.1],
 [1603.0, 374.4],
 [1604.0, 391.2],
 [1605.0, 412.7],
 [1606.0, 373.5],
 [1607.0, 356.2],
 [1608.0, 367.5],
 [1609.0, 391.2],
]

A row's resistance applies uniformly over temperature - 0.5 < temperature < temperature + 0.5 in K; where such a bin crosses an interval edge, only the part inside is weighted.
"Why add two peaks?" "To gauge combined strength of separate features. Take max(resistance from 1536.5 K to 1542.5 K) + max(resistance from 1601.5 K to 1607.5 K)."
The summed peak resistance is 730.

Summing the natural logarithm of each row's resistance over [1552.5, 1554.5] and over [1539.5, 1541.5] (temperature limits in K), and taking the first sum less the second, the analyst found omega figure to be 0.03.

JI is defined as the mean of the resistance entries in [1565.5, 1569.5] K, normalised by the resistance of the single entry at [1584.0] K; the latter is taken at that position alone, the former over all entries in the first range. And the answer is 0.92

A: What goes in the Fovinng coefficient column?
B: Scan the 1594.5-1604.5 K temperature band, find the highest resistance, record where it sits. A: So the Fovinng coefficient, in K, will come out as 1596.0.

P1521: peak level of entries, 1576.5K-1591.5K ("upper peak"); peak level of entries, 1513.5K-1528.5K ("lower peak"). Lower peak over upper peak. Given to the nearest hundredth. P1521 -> 0.90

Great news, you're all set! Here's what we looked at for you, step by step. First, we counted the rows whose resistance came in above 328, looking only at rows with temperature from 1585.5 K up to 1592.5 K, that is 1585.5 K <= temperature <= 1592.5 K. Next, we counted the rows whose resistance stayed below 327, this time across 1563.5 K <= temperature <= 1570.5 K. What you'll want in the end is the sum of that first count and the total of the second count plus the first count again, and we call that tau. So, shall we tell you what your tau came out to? 16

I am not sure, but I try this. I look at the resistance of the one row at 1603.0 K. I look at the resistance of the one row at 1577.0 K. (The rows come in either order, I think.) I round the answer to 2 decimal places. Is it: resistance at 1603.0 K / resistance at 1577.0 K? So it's 1.08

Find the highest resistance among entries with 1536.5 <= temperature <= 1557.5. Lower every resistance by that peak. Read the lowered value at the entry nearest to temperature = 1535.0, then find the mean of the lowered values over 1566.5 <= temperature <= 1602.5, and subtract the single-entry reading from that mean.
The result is 72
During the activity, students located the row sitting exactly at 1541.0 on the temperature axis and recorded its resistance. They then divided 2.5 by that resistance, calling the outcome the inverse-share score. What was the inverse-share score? 0.0082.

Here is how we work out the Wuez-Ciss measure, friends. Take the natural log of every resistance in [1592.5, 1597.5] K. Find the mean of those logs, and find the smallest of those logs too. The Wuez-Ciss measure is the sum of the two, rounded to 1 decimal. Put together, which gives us 11.9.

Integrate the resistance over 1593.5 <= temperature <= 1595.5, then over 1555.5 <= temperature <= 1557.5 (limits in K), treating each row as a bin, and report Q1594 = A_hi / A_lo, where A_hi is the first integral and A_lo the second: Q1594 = 1.2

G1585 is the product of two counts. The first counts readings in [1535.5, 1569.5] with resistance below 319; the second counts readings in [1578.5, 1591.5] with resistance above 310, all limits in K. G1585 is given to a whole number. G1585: 286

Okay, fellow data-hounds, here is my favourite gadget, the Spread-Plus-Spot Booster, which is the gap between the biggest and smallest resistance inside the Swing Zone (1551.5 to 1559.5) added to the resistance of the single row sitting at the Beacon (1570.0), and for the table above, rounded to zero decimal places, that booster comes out 371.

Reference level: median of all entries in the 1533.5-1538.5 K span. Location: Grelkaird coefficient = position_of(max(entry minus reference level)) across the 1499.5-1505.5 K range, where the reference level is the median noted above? 1503.0 K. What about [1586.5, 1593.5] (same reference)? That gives 1592.0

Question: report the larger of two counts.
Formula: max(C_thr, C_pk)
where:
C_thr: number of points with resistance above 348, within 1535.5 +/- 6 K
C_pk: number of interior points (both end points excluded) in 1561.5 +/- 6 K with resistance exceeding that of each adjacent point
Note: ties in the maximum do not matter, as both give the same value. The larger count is 3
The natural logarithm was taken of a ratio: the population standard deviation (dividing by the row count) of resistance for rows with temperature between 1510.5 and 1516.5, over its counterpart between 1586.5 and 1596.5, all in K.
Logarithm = -0.47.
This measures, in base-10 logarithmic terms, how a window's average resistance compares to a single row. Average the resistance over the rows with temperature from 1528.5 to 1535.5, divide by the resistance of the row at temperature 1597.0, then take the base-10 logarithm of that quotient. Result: -0.10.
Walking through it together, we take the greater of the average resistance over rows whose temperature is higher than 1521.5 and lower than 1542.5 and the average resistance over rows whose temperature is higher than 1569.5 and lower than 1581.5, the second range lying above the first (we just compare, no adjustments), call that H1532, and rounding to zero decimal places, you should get 350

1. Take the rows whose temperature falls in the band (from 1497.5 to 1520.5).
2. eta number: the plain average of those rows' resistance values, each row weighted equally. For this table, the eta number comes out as 324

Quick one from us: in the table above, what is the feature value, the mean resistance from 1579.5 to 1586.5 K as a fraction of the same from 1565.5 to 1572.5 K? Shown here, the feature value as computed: 1.13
